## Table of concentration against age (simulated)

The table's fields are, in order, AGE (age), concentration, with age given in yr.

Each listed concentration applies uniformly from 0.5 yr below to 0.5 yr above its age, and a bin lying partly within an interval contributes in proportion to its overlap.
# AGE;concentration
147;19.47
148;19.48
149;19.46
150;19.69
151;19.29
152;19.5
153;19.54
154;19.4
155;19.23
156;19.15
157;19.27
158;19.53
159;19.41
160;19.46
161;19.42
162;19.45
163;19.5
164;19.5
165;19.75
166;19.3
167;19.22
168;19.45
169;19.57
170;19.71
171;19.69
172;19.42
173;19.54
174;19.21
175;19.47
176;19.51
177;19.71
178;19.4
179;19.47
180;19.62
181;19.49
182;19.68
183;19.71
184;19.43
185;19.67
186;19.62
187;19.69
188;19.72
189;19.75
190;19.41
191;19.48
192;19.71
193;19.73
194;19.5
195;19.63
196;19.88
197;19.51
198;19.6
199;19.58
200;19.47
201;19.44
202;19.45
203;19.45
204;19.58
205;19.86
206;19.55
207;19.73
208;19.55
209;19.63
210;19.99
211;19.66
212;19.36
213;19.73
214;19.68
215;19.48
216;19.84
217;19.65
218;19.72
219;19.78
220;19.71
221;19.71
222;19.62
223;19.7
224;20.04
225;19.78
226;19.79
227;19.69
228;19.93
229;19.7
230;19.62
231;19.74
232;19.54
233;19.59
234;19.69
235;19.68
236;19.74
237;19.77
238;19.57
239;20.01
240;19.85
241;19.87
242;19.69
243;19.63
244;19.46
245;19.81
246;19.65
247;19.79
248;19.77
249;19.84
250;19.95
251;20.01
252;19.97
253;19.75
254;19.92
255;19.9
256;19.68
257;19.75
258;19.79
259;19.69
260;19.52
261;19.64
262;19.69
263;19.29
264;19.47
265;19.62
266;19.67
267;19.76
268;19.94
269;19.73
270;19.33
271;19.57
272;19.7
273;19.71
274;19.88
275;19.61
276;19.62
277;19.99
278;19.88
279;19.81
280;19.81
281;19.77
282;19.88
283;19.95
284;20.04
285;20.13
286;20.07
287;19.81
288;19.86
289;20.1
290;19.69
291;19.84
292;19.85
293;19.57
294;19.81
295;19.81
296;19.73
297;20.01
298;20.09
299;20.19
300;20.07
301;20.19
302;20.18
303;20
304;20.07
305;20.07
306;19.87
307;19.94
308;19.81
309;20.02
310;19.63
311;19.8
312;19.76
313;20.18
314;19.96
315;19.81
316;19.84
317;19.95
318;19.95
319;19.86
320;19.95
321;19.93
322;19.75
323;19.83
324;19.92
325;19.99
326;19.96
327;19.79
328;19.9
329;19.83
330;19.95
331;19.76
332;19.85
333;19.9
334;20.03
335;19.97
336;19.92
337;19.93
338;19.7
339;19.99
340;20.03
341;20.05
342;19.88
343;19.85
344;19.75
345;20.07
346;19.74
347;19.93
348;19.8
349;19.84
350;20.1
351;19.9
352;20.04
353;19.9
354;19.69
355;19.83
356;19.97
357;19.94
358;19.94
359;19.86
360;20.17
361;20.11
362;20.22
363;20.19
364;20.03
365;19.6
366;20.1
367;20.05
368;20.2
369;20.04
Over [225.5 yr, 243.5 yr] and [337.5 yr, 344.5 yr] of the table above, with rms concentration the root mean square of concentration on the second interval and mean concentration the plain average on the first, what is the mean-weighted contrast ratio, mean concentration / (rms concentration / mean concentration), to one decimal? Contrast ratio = 19.6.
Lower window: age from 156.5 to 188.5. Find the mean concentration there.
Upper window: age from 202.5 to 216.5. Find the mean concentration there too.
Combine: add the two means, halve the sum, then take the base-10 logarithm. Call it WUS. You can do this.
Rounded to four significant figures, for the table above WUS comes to 1.292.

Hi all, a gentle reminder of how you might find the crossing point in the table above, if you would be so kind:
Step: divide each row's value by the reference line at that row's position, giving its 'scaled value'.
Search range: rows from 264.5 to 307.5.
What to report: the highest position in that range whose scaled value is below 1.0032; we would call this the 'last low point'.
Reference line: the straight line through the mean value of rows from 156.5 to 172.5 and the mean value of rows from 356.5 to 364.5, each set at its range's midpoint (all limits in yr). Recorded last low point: 307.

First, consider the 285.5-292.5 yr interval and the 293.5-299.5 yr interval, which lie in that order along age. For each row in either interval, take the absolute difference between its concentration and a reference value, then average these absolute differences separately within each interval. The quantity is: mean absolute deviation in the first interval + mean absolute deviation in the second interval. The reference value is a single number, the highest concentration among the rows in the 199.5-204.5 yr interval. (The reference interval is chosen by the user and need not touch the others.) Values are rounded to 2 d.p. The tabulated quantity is 0.67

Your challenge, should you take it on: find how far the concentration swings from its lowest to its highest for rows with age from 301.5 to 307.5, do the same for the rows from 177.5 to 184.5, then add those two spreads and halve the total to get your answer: 0.31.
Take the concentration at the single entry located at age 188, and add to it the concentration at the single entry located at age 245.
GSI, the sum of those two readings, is 39.5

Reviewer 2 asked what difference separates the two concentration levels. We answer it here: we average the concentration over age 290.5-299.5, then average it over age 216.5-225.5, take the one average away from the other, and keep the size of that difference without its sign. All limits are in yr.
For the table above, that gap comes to 0.13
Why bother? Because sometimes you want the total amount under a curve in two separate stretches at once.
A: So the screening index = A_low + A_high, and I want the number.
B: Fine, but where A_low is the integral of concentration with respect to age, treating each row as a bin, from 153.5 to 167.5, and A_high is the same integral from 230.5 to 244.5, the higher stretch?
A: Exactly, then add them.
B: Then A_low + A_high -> 547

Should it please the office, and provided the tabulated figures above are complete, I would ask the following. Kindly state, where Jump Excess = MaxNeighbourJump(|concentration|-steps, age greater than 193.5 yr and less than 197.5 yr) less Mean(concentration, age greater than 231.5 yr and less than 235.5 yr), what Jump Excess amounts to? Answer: -19.3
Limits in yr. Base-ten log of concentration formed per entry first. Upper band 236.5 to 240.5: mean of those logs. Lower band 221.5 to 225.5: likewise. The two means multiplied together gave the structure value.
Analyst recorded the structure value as 1.68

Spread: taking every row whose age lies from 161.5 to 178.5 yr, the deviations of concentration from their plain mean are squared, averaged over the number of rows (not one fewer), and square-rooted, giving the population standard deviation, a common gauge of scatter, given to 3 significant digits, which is 0.157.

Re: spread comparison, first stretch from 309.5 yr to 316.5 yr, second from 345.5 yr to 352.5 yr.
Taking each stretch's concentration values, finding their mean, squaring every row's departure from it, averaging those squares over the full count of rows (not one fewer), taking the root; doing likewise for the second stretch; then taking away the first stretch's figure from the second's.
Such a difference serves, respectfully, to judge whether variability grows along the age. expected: -0.04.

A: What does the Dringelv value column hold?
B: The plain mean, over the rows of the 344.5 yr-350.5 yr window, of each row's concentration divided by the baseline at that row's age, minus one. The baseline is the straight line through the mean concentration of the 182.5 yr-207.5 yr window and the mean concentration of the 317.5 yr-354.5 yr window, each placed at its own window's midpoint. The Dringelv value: 0.000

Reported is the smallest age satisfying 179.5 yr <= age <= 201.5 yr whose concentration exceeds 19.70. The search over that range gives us 183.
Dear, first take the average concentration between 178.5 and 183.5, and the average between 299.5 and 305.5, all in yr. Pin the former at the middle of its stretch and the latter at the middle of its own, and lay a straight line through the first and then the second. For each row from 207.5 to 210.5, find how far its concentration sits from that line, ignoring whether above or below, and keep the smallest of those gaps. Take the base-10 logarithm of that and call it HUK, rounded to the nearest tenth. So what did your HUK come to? -1.1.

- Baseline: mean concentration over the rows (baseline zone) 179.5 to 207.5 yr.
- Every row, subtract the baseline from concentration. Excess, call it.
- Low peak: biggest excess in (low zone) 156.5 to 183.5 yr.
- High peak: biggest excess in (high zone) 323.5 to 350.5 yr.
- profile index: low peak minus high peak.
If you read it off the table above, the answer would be -0.35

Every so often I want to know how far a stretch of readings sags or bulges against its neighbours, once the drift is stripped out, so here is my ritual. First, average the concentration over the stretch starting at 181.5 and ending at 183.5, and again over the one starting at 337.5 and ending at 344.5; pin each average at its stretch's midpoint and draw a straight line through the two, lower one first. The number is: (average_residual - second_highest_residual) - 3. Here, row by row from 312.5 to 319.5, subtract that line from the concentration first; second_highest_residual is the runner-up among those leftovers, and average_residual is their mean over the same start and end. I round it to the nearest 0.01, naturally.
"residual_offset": -3.03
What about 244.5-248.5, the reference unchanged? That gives -3.03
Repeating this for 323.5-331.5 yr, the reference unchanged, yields -3.07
